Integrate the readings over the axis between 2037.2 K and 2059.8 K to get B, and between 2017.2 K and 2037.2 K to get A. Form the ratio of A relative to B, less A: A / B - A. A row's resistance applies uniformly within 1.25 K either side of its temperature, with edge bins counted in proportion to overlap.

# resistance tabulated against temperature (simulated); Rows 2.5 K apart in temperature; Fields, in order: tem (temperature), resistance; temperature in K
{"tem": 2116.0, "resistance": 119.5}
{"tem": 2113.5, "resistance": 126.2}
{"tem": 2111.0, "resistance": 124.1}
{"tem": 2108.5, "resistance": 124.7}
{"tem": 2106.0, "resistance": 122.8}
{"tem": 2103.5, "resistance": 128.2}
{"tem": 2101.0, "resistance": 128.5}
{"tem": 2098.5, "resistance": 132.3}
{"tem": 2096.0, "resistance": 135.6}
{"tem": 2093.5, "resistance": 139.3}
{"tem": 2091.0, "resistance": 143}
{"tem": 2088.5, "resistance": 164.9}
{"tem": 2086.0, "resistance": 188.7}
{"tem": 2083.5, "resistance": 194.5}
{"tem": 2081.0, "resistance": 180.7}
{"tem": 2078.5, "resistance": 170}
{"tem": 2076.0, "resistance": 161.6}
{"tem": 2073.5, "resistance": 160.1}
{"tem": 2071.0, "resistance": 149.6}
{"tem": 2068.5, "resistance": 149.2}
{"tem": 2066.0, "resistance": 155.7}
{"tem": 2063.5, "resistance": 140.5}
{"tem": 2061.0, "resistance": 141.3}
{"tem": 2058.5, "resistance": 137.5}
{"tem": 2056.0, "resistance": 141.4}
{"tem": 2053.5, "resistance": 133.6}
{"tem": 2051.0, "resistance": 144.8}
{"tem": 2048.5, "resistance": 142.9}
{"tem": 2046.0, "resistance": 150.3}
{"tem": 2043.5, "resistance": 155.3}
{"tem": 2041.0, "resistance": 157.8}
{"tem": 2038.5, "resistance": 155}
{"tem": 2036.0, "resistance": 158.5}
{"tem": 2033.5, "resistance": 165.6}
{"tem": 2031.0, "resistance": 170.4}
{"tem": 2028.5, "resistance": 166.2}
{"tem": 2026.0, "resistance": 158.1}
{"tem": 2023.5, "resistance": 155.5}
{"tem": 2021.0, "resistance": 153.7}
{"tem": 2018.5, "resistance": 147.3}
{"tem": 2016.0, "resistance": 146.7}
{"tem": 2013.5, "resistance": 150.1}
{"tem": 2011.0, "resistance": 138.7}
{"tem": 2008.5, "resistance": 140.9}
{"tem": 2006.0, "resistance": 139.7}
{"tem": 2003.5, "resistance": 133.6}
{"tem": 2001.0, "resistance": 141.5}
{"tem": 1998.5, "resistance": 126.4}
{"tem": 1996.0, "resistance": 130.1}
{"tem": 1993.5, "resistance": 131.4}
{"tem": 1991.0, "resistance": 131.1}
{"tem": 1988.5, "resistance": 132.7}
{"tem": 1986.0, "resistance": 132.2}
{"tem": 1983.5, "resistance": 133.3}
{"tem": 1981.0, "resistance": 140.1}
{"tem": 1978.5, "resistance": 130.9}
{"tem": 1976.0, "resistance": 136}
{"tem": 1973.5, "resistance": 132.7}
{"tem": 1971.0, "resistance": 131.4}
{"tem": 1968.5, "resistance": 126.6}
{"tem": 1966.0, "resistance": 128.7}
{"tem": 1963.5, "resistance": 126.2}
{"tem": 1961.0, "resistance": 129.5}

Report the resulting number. -3187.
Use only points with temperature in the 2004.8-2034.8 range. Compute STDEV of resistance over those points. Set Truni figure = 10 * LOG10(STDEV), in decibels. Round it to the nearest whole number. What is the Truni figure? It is 10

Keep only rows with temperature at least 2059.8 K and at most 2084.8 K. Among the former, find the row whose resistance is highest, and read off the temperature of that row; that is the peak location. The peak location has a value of 2083.5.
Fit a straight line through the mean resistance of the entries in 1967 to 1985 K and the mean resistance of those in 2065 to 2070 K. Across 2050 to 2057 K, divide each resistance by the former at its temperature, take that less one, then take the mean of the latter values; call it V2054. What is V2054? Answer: -0.064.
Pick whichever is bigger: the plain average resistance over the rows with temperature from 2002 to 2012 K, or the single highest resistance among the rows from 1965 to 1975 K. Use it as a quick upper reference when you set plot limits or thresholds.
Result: 138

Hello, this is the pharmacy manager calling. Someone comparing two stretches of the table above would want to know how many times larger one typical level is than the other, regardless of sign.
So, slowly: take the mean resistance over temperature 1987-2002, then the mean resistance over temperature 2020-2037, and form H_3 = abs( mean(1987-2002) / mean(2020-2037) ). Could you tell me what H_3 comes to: 0.82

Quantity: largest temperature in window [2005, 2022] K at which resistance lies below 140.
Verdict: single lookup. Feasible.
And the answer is 2011.0 K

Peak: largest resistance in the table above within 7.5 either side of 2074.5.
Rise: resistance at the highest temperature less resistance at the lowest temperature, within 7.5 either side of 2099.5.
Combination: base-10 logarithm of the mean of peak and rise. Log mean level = 1.91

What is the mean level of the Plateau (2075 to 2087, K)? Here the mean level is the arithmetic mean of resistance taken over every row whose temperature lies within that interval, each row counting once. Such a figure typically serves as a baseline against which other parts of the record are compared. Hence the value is 179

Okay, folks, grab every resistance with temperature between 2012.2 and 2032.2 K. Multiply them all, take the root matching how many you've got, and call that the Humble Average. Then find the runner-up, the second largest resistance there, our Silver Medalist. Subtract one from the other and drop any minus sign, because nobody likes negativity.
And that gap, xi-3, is 10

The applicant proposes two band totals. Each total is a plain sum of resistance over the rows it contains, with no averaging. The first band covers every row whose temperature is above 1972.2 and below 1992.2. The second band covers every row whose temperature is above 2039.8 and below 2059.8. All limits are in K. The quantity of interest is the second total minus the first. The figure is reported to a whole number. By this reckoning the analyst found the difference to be 95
